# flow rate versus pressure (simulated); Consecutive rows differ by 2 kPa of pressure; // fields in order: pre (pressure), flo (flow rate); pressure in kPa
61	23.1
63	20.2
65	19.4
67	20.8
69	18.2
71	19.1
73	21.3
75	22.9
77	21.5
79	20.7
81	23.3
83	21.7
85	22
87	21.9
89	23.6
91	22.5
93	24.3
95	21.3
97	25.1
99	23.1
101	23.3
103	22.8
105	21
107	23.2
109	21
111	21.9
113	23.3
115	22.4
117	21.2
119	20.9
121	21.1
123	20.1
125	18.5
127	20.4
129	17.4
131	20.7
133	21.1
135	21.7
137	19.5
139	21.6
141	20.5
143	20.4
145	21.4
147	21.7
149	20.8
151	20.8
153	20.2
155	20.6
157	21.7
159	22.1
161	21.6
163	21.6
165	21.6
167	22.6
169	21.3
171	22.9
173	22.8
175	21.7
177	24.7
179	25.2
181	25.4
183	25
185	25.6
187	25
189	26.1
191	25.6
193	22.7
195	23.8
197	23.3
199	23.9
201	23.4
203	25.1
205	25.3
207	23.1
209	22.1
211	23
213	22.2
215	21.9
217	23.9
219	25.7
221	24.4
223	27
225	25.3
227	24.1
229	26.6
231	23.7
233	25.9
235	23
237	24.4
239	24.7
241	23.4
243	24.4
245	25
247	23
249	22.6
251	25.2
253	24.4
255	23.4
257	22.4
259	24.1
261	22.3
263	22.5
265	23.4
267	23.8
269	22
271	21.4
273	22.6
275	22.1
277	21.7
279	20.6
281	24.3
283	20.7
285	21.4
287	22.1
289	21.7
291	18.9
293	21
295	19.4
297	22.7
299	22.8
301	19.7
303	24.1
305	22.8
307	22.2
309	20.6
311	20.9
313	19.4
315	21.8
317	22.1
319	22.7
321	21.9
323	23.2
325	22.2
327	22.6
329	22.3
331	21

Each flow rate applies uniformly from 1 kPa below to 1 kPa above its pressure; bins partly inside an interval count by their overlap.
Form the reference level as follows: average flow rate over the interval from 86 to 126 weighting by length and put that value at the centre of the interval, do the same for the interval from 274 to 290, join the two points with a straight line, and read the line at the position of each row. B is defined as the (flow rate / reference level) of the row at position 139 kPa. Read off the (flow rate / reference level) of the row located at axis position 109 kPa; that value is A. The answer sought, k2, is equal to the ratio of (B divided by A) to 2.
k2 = 0.52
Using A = 0.95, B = 0.98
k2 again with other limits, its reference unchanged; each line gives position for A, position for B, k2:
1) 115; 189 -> 0.59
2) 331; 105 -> 0.49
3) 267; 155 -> 0.43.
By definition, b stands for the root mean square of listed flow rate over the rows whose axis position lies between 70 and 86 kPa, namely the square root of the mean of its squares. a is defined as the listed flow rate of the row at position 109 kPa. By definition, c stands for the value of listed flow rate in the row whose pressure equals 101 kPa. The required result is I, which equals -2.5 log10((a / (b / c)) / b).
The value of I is -0.05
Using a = 21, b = 21.6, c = 23.3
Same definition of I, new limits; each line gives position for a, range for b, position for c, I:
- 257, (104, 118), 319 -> -0.05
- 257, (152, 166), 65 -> 0.05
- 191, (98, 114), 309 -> -0.05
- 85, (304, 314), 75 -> -0.12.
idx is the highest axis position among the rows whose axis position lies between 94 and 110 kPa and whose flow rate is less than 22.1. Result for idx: 109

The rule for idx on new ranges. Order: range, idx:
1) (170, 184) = 175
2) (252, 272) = 271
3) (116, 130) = 129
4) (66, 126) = 125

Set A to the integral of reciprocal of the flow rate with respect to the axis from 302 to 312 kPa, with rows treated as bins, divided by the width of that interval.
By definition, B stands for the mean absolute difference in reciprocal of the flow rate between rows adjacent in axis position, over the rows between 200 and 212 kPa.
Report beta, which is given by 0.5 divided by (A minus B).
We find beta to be 11.6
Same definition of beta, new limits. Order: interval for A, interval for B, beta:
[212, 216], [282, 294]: 11.9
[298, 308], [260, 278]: 11.5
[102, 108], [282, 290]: 11.5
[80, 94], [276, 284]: 13.0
